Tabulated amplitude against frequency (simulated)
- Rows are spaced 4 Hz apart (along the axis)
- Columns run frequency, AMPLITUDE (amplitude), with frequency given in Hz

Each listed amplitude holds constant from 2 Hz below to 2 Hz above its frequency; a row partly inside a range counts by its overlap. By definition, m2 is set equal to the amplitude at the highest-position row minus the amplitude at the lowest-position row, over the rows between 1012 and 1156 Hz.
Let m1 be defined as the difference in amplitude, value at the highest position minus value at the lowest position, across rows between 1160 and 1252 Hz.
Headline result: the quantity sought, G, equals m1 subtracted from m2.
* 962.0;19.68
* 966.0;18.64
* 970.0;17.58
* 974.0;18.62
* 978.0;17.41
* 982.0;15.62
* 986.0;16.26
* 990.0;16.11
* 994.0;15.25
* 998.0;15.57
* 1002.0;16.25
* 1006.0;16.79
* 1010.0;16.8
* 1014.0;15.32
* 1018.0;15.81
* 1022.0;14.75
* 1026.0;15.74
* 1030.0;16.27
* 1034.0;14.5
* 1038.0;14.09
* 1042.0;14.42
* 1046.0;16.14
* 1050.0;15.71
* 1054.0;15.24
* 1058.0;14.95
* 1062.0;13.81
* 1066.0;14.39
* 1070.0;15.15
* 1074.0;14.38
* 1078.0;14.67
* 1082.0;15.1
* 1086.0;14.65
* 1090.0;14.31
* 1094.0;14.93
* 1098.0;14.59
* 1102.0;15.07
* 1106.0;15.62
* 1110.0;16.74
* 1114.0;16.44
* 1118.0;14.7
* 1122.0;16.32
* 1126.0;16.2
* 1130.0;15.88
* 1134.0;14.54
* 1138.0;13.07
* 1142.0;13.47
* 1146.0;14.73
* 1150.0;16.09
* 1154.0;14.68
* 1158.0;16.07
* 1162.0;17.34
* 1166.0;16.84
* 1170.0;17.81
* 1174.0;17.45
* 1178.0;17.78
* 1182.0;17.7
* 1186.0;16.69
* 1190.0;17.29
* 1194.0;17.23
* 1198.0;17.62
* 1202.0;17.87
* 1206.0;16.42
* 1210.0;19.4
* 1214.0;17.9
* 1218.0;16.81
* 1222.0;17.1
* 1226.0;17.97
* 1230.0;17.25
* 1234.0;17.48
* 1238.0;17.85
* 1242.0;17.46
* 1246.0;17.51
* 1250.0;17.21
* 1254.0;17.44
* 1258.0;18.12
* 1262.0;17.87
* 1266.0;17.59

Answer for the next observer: -0.5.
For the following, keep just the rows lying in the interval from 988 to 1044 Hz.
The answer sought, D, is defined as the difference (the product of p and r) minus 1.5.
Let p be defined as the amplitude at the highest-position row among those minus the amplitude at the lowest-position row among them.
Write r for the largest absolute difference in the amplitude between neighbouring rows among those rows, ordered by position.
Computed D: -4.5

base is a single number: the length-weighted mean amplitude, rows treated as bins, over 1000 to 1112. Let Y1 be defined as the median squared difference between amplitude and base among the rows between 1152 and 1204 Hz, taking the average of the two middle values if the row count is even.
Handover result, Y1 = 4.49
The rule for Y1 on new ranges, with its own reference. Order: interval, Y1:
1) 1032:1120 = 0.36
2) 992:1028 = 0.27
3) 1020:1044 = 0.58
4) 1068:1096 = 0.30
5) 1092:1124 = 0.33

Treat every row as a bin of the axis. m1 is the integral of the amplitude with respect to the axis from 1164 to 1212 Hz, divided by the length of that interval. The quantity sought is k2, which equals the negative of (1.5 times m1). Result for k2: -26.3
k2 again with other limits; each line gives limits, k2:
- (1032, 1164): -22.6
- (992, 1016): -24.0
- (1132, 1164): -22.5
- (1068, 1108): -22.3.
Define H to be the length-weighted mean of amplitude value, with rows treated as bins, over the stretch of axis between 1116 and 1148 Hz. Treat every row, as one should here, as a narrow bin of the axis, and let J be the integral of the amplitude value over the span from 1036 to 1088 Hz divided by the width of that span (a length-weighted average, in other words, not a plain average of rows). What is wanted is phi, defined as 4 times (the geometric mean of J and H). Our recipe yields 59.4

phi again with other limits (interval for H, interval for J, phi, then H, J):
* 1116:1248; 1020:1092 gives 63.1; 16.7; 14.9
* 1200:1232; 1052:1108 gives 64.5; 17.6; 14.8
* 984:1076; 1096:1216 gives 63.4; 15.4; 16.3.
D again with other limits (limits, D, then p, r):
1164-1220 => -1.6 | 0.0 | 3.0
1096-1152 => 1.1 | 1.5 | 1.7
